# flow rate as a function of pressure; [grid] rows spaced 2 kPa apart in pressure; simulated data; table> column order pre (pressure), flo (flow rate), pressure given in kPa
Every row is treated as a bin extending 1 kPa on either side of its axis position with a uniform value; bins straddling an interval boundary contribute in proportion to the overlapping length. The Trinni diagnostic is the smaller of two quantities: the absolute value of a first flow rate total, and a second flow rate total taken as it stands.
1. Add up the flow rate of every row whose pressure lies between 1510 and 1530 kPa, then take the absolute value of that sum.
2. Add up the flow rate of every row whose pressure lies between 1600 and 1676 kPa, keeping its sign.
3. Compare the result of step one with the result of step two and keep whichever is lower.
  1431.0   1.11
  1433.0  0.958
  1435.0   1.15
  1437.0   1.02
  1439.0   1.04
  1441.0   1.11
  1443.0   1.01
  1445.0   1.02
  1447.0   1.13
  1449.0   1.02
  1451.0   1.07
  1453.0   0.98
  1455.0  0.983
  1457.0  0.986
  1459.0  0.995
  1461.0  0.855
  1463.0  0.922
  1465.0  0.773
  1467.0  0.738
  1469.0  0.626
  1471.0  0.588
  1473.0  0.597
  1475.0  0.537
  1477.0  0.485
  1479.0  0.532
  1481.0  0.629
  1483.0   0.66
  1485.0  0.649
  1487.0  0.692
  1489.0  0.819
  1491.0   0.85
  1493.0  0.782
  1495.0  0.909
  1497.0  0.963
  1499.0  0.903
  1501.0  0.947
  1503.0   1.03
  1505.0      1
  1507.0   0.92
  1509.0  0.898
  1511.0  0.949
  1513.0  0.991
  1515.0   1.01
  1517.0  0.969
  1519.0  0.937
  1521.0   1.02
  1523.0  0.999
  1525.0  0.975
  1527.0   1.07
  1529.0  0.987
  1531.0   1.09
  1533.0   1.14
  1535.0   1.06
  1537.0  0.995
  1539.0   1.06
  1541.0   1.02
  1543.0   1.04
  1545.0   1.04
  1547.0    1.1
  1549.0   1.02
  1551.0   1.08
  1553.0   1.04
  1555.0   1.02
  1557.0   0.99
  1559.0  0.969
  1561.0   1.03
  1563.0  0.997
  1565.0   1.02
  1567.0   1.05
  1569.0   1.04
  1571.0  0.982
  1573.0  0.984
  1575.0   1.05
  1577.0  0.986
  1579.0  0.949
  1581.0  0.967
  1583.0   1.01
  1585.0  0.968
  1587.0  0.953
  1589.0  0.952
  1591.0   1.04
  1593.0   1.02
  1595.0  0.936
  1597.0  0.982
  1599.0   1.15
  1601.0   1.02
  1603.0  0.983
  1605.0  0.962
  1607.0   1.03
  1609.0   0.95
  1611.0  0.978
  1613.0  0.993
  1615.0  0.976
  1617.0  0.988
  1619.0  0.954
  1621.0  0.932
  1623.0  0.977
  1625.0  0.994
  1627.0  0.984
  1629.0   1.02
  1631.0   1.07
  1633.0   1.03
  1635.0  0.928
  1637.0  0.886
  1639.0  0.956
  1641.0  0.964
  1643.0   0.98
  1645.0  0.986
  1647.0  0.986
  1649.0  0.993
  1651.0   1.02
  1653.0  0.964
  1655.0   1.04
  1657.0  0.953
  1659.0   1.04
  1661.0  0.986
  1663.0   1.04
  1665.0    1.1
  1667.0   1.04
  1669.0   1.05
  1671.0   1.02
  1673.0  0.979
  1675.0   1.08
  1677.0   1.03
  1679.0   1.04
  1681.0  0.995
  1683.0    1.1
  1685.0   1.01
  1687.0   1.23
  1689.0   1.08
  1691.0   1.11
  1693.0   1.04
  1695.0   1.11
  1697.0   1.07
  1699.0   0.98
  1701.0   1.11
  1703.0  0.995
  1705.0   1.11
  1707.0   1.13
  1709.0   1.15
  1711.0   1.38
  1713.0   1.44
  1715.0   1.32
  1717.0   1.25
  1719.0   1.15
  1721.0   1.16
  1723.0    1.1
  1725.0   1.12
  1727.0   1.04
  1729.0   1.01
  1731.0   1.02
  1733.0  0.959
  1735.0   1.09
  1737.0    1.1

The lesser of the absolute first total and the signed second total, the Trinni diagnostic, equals 10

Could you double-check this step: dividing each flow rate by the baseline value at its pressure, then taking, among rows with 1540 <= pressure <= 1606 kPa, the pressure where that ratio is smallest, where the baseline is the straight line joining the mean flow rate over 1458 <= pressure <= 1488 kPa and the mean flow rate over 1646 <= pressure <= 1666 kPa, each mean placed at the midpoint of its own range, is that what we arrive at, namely 1595.0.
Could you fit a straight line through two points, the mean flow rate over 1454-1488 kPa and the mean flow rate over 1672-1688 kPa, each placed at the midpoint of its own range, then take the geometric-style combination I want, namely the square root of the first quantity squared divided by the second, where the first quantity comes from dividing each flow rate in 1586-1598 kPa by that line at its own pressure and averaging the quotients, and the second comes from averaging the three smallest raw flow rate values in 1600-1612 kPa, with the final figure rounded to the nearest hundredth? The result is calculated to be 1.09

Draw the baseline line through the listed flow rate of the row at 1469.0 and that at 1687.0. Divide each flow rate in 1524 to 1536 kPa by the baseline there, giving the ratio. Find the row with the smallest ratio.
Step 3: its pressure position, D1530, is 1529.0 kPa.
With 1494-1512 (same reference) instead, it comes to 1509.0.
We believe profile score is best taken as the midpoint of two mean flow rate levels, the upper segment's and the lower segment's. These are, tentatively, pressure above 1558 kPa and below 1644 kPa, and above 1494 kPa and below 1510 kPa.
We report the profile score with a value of 0.97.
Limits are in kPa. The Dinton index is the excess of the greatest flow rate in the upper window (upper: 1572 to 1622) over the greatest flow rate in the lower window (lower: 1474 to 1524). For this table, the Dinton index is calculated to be 0.12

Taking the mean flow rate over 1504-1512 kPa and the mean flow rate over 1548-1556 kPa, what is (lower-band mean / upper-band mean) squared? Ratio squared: 0.82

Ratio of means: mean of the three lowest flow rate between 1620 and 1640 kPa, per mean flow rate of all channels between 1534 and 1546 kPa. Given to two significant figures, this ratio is 0.88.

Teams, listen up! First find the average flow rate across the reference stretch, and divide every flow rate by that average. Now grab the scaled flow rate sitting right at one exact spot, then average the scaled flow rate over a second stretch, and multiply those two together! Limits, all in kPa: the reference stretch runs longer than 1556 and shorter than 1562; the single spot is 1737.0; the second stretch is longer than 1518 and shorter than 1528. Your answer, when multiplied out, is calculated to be 1.11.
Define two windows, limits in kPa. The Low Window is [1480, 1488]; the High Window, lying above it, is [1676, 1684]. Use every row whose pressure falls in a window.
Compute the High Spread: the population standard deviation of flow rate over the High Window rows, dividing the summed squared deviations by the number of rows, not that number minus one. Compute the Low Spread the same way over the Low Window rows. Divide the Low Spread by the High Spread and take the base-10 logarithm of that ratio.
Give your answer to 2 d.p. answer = -0.22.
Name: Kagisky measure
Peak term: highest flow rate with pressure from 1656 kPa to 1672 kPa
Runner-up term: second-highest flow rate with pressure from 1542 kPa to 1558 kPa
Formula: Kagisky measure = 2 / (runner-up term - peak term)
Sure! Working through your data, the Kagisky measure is -100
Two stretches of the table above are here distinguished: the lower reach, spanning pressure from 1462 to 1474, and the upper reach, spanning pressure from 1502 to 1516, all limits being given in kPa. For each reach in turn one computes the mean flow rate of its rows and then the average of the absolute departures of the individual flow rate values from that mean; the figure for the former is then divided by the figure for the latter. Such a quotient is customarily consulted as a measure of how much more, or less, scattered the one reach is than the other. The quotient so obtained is 2.5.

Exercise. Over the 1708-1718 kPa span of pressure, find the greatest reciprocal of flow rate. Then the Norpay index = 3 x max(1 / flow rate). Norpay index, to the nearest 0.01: 2.61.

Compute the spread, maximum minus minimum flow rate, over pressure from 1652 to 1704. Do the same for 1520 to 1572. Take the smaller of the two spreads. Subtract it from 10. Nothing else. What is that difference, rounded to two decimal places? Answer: 9.83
